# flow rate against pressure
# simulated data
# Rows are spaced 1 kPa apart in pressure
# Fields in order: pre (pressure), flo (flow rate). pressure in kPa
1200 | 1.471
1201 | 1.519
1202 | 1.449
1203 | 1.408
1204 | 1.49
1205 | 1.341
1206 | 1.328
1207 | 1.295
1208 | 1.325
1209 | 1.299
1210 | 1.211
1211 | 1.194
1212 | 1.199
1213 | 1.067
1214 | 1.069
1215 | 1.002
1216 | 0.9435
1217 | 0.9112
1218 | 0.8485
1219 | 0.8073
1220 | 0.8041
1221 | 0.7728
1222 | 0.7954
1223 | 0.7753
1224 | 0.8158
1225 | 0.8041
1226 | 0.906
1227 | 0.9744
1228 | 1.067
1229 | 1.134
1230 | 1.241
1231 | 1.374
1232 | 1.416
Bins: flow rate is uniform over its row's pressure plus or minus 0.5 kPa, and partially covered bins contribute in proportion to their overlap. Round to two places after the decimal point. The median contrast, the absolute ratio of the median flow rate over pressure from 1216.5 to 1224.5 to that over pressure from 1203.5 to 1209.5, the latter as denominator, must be 0.61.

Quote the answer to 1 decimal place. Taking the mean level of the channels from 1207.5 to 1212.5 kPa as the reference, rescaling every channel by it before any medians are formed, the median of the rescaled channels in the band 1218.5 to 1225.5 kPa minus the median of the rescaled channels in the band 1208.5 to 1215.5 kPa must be -0.3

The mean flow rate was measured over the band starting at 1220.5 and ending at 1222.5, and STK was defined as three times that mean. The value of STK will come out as 2.4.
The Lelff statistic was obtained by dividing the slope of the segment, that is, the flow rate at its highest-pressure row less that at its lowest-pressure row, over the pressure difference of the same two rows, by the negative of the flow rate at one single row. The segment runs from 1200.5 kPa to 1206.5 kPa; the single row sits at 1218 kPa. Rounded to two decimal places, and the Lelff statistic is 0.05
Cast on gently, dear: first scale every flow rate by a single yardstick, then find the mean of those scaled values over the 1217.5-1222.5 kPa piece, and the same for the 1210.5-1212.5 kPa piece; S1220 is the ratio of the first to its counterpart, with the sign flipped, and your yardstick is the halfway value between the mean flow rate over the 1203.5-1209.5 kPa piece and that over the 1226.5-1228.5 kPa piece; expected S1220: -0.67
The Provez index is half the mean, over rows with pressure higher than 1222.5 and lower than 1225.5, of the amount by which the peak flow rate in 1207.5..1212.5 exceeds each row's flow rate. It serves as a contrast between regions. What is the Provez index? 0.26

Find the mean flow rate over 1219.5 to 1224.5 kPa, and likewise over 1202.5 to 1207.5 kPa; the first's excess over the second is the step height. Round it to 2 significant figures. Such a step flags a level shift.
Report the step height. -0.58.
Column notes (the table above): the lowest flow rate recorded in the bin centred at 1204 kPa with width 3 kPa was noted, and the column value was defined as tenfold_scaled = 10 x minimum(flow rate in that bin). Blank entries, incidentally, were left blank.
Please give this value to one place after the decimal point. 13.4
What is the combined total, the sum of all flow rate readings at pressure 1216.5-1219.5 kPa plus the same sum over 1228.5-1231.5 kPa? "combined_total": 6.3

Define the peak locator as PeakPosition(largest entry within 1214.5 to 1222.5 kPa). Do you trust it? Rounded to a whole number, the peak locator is 1215 kPa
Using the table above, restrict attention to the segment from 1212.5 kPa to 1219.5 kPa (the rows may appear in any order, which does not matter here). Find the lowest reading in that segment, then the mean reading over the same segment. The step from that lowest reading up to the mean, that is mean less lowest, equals 0.14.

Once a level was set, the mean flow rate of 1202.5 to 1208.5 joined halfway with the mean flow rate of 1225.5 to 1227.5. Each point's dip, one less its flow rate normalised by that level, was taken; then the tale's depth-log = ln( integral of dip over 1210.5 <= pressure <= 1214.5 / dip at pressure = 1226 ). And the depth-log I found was -1.1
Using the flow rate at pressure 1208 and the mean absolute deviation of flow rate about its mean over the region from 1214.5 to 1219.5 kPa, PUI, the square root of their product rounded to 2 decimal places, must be 0.28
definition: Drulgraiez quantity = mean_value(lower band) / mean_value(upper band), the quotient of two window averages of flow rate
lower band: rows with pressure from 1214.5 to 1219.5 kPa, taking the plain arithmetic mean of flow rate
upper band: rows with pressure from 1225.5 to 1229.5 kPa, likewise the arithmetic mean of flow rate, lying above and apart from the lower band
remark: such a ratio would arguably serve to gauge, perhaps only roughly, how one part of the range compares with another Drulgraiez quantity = 0.88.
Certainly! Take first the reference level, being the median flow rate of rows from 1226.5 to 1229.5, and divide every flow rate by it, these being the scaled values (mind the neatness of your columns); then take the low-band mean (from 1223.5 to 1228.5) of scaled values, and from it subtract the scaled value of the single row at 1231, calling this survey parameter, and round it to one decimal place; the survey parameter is -0.4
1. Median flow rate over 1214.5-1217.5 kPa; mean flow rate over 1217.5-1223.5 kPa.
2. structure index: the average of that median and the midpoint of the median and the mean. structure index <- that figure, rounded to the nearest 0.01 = 0.91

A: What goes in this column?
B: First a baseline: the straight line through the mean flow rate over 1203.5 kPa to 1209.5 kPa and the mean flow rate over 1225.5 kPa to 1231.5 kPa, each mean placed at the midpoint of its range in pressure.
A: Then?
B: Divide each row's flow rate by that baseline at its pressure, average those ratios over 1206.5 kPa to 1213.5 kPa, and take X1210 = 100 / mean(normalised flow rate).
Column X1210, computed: 107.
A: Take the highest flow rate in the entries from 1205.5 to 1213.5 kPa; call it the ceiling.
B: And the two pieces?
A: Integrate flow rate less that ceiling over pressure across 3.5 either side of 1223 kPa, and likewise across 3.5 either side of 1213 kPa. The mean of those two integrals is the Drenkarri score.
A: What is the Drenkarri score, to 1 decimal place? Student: -2.6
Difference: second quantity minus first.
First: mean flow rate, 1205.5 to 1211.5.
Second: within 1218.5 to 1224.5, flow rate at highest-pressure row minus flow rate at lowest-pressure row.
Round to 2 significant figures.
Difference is -1.3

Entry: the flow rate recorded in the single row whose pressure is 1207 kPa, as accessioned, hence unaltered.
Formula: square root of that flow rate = 1.14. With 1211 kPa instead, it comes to 1.09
